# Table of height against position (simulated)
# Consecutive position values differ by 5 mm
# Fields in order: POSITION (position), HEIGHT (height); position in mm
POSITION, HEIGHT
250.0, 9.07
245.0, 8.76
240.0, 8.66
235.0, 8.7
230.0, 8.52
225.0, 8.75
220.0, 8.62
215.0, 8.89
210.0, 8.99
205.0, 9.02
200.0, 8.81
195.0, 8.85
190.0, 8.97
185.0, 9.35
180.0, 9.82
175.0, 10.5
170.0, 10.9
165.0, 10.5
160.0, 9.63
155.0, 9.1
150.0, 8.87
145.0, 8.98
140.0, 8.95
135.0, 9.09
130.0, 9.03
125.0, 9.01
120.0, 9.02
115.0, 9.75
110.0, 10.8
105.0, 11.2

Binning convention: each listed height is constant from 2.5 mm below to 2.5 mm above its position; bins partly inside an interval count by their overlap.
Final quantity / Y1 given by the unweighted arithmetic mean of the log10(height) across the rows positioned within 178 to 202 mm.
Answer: 0.962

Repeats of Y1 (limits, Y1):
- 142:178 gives 0.989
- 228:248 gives 0.937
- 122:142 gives 0.955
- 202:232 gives 0.944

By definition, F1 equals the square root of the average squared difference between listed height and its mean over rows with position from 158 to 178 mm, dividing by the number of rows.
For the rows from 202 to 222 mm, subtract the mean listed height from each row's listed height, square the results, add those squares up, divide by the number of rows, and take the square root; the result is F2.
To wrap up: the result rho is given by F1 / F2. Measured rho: 2.9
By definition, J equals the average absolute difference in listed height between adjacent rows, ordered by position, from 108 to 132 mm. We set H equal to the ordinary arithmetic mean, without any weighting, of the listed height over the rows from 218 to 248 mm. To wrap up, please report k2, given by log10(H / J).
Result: 1.3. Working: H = 8.7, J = 0.45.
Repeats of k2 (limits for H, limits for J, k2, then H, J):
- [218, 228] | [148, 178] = 1.3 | 8.7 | 0.49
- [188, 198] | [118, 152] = 2.2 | 8.9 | 0.06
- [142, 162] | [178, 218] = 1.7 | 9.1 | 0.19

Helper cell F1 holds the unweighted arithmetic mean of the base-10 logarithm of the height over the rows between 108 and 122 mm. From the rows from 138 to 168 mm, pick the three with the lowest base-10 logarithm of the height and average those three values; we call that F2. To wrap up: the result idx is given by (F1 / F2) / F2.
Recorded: 1.10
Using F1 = 0.99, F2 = 0.951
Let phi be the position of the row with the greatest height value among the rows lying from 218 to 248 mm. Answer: 245.0 mm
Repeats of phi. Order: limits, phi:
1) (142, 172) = 170.0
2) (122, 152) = 135.0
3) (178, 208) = 180.0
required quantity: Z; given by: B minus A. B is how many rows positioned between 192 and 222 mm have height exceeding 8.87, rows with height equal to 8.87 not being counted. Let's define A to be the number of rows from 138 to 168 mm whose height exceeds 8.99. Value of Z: 0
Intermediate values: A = 3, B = 3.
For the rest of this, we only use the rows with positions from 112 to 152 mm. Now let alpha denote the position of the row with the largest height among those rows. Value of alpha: 115.0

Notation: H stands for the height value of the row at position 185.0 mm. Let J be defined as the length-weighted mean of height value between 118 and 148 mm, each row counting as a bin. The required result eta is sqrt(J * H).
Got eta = 9.2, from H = 9.35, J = 9.0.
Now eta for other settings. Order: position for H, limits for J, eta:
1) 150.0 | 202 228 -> 8.9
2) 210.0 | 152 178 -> 9.5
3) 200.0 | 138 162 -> 9.0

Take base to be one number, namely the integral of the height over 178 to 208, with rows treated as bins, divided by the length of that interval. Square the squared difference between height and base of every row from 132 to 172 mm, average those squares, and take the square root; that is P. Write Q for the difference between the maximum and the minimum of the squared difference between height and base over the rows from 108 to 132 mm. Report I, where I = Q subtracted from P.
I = -1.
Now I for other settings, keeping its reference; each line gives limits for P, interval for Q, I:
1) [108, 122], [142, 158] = 2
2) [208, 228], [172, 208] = -2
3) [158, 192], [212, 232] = 1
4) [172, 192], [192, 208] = 1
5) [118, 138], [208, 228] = 0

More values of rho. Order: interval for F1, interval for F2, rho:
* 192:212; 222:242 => 1.0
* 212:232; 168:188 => 0.2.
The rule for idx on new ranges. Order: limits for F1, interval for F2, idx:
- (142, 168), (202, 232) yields 1.11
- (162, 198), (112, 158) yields 1.10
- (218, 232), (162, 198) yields 1.02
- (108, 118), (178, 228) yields 1.14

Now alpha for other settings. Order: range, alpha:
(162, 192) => 170.0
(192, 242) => 205.0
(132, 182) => 170.0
